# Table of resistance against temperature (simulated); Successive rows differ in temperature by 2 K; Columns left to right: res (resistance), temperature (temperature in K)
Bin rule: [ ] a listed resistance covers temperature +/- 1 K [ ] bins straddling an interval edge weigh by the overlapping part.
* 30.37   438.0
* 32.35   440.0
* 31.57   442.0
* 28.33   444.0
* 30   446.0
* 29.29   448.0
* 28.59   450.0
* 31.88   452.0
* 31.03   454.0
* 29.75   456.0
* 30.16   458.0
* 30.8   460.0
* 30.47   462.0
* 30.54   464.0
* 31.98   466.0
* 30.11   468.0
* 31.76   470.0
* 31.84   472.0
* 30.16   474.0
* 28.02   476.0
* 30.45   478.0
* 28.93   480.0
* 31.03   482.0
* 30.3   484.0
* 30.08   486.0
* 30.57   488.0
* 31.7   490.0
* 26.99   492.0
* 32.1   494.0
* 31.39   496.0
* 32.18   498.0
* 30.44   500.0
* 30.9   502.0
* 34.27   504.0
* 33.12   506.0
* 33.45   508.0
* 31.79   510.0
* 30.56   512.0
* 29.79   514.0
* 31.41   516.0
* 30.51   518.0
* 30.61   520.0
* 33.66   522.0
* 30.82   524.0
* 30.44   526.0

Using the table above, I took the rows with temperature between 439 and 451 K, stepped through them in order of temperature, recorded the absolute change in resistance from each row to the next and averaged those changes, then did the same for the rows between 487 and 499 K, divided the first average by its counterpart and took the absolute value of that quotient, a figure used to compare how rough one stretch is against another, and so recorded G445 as 0.57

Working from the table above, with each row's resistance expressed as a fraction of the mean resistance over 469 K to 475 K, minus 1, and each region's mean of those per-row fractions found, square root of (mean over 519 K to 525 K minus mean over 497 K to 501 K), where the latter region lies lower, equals 0.11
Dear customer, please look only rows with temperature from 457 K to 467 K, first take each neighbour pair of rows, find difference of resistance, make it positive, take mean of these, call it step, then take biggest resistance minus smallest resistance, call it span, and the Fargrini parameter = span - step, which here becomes 1.2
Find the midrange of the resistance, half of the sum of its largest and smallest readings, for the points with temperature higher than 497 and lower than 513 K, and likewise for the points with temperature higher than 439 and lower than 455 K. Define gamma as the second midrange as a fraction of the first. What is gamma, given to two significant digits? 0.94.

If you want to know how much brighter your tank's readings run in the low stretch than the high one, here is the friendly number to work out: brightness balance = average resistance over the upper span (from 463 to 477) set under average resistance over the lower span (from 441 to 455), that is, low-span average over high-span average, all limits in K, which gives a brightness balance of 0.98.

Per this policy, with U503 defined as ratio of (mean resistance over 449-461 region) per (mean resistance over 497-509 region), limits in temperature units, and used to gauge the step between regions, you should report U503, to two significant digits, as 0.94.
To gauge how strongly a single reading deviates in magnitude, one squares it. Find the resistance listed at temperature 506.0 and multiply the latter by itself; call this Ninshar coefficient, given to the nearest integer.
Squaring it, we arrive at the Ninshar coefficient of 1097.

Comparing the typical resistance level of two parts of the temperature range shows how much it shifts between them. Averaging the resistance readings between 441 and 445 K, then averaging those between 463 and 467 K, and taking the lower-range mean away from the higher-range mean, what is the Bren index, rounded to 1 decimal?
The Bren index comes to 1.3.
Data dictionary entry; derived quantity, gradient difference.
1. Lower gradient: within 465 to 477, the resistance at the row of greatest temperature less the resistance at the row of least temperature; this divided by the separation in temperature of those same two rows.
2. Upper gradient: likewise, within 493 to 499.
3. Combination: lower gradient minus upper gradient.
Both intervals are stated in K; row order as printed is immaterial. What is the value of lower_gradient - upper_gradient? -0.42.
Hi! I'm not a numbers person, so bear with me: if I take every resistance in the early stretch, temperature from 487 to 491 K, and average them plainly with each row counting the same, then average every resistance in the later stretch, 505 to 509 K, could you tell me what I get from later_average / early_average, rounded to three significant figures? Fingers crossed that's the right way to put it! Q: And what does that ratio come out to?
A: 1.07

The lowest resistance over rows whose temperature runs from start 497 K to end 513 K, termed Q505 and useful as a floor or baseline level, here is 30.44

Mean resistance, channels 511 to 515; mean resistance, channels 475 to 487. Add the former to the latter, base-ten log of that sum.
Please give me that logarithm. 1.78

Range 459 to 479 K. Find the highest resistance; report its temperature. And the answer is 466.0 K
